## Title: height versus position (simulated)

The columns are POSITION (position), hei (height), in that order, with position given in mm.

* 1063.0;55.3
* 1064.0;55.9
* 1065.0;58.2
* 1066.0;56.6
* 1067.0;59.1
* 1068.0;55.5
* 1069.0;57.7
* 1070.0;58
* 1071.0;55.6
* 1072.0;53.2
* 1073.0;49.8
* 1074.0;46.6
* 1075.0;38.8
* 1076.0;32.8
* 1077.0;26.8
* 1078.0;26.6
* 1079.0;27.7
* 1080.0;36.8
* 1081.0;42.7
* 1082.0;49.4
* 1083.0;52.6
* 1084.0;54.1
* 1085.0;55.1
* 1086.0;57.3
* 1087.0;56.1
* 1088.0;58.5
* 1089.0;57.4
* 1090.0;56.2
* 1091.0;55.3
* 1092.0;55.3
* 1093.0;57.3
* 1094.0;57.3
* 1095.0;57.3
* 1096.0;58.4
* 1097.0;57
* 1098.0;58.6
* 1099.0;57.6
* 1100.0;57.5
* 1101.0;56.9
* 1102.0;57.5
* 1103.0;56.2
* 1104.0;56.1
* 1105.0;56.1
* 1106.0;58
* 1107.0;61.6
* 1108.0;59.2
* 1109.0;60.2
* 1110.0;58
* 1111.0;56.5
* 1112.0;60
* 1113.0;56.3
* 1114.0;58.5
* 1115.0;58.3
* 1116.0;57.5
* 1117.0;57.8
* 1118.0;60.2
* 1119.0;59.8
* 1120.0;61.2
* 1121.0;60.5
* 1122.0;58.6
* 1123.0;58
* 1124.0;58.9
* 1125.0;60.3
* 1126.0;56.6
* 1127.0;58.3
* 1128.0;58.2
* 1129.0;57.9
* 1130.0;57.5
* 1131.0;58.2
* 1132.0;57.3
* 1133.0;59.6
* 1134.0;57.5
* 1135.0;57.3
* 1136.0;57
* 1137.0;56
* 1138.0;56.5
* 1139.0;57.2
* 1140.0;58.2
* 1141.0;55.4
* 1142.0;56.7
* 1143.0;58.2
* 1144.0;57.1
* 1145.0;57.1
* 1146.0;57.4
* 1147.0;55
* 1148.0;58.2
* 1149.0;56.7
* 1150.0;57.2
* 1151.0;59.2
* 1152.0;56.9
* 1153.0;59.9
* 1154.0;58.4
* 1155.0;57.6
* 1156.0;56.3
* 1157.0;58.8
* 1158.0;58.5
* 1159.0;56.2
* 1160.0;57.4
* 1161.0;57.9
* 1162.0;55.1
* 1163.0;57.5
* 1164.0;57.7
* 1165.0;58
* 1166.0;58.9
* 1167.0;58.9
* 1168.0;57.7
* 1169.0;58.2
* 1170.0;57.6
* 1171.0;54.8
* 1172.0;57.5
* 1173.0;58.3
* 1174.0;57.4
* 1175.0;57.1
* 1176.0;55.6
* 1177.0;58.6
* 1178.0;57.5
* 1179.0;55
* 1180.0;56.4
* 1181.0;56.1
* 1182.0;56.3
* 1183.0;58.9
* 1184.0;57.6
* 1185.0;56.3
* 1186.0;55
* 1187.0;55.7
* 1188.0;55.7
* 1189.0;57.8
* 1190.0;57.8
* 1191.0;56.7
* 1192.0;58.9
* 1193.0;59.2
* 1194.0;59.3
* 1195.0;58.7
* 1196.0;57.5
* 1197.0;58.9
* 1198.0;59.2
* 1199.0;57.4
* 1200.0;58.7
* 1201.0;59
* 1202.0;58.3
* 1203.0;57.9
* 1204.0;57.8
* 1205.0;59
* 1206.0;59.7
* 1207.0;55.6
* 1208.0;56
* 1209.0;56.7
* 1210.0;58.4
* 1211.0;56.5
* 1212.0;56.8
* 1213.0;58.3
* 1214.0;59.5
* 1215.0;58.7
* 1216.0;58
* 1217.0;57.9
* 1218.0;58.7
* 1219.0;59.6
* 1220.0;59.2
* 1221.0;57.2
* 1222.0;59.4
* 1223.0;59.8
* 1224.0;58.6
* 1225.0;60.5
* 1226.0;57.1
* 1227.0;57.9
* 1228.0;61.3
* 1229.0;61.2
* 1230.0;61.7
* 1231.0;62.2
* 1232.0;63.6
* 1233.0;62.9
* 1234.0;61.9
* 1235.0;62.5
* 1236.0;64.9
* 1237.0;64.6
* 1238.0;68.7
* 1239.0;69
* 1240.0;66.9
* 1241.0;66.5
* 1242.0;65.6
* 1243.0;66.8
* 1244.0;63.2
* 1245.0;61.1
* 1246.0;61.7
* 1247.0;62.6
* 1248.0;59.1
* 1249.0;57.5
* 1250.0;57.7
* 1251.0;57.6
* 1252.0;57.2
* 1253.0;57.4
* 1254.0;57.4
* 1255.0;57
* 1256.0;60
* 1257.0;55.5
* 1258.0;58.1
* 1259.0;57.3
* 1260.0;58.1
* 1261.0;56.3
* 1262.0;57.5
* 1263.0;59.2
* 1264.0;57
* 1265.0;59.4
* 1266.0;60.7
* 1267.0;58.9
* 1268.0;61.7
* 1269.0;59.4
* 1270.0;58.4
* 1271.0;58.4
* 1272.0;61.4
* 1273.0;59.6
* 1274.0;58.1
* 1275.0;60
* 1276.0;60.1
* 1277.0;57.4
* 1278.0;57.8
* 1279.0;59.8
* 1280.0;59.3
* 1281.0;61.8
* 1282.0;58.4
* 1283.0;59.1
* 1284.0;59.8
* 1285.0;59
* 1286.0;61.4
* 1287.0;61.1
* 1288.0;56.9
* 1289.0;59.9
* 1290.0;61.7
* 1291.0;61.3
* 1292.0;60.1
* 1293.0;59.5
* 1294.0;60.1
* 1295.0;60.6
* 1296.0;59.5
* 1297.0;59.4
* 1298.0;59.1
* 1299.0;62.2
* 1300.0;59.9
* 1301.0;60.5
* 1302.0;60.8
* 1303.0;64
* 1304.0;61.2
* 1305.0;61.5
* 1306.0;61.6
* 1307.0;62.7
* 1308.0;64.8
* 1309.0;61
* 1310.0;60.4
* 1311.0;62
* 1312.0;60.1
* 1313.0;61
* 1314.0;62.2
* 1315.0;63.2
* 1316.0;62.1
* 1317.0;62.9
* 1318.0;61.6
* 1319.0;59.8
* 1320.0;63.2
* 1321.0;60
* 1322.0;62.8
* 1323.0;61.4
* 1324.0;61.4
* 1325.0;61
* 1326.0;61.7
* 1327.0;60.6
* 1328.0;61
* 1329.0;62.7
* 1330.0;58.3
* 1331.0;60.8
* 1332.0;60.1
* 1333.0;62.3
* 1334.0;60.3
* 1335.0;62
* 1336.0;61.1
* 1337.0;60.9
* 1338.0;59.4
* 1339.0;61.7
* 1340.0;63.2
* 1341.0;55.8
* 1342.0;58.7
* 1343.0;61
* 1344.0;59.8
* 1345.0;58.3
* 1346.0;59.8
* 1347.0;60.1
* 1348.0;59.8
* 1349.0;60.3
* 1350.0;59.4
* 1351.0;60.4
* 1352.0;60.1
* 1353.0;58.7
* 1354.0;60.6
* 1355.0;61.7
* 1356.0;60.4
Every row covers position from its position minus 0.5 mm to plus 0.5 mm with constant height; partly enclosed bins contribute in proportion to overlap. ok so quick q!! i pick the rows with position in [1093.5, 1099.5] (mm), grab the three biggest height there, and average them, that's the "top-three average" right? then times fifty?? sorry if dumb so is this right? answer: 2910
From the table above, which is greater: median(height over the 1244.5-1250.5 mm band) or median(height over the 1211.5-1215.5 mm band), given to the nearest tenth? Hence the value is 60.1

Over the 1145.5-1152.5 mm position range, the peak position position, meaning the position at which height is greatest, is 1151.0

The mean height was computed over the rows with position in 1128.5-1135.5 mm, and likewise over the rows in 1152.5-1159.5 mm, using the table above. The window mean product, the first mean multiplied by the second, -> 3356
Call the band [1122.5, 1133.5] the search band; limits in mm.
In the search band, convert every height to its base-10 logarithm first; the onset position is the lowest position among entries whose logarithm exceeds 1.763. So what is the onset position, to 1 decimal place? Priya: 1123.0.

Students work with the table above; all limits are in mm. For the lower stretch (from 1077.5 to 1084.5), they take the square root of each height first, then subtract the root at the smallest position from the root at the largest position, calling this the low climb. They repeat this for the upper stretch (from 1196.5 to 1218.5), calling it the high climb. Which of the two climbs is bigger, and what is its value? 2.2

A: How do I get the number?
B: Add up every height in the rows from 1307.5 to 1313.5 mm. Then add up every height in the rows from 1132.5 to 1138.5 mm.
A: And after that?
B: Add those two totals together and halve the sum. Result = 357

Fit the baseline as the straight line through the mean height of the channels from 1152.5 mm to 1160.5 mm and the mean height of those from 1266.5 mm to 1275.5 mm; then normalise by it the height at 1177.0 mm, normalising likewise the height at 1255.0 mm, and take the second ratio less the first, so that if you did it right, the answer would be -0.046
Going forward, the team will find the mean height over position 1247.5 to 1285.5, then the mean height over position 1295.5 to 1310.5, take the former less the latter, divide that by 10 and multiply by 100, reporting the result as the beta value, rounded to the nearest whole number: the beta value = -26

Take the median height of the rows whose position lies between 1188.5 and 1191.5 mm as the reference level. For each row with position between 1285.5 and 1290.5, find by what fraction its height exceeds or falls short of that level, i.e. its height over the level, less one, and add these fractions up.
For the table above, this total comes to 0.21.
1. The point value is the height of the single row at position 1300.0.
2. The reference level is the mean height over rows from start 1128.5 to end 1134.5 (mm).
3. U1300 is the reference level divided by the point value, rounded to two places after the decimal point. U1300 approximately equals 0.97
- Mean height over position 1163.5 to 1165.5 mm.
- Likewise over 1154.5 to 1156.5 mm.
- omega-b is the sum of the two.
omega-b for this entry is 115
